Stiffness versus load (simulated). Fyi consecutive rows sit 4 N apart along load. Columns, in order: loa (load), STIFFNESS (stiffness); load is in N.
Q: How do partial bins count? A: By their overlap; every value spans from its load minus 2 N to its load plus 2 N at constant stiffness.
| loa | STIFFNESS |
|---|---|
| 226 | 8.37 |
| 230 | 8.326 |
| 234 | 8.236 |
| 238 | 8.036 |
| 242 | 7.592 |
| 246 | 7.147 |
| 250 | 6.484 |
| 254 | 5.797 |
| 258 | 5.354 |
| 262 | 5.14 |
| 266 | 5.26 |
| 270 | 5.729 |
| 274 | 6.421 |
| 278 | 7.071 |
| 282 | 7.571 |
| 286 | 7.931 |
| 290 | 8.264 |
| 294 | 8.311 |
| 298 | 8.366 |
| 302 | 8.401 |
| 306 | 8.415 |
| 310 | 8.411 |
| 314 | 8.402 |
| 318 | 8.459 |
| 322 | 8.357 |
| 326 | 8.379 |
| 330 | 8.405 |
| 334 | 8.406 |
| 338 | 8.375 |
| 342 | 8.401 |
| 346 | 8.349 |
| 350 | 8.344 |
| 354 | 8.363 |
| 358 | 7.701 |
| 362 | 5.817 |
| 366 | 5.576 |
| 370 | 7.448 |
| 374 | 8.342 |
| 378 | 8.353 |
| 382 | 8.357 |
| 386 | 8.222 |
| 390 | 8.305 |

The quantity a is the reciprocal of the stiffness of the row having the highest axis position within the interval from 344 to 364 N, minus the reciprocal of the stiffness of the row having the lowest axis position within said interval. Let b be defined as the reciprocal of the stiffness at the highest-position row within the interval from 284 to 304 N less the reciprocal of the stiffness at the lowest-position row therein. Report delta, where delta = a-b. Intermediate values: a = 0.052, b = -0.007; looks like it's 0.059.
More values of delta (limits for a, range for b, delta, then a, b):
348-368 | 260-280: 0.113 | 0.059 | -0.053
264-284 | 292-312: -0.057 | -0.058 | -0.001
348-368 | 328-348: 0.059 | 0.059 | 0.001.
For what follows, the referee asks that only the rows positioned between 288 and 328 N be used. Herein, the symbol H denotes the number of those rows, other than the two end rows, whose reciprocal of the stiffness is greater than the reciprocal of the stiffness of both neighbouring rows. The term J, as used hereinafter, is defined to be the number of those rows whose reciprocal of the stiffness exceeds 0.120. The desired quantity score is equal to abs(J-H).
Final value 0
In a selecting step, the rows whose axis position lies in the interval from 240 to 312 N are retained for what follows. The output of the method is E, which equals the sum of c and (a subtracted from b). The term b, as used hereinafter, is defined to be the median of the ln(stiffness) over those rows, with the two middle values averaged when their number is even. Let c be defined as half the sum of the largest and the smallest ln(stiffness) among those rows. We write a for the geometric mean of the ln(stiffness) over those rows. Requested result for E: 1.94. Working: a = 1.94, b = 2.00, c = 1.88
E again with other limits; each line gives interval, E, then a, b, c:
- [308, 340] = 2.13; 2.13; 2.13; 2.13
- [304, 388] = 1.97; 2.08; 2.12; 1.93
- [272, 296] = 2.01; 2.02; 2.05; 1.99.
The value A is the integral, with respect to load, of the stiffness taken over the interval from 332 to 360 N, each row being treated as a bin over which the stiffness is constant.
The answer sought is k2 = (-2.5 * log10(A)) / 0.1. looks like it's -59.1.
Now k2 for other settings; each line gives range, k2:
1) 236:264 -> -56.5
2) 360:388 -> -58.0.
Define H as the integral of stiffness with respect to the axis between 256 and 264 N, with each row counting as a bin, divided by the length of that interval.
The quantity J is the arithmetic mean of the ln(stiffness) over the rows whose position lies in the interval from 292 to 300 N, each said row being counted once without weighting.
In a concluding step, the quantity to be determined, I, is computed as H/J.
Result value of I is 2.5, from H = 5.2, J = 2.12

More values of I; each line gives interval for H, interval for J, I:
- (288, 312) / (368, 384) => 4.0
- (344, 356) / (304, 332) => 3.9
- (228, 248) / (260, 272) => 4.7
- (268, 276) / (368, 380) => 2.9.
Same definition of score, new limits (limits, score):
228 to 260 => 8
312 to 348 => 2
